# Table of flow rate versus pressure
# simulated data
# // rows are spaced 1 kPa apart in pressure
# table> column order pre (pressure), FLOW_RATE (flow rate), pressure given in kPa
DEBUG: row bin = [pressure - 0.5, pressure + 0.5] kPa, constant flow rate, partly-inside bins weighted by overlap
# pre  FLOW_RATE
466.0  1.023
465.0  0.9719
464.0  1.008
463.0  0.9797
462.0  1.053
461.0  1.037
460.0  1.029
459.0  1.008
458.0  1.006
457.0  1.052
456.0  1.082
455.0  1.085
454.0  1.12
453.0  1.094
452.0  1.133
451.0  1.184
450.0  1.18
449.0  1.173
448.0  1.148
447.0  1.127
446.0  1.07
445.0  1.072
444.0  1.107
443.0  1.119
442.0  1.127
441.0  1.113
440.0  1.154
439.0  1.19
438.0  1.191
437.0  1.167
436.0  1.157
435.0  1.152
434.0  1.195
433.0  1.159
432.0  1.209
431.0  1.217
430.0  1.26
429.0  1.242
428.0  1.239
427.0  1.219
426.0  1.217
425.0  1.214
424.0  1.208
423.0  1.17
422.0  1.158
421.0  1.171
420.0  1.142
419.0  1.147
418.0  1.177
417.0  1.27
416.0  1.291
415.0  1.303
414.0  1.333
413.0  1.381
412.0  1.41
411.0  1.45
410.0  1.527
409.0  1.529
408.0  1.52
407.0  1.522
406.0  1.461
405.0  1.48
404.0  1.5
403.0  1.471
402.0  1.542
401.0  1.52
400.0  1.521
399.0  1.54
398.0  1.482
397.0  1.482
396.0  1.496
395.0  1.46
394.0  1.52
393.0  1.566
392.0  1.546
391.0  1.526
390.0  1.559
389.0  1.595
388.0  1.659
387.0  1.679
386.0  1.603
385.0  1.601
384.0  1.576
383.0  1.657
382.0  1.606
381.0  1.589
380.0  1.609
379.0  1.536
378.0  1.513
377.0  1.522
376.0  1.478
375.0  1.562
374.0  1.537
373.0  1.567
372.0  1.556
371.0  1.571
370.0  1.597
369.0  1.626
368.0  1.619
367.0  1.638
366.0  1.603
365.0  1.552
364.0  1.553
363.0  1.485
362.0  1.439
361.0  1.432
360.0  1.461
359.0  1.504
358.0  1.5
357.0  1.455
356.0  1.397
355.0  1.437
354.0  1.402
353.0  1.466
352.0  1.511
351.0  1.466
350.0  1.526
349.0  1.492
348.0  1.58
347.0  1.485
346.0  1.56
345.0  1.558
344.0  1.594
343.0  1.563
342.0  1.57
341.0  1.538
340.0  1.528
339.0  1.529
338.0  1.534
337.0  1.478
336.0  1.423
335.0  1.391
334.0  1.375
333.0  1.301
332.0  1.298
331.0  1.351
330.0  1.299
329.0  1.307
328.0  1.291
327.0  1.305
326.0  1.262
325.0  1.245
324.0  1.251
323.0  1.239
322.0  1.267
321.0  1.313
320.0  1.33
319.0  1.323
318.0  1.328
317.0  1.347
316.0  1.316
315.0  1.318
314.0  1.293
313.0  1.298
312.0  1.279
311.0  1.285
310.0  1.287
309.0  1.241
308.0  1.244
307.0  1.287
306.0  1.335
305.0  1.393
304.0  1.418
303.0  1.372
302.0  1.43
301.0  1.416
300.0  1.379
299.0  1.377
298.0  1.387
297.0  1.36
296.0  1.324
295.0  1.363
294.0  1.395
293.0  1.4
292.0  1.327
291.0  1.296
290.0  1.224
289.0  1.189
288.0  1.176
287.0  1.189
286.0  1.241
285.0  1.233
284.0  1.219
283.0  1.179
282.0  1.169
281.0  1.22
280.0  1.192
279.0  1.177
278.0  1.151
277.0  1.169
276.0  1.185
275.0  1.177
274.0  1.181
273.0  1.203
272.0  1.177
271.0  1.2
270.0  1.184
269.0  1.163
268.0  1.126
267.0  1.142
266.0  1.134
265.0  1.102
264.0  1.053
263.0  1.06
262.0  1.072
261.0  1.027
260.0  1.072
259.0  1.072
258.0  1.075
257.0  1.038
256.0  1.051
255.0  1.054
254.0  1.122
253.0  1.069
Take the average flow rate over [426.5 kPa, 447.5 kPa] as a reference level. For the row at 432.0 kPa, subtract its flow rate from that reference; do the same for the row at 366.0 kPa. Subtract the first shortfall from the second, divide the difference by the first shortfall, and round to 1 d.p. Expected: 9.2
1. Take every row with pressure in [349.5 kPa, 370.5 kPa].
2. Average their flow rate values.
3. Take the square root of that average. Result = 1.23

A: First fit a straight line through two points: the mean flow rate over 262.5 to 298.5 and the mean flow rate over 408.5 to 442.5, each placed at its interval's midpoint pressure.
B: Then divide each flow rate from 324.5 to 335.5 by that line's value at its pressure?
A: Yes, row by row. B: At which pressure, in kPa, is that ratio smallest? 325.0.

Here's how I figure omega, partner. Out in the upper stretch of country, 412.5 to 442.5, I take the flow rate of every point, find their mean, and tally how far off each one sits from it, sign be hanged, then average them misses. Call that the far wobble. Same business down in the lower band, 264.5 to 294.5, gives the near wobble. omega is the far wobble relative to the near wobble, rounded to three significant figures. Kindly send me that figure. 1.00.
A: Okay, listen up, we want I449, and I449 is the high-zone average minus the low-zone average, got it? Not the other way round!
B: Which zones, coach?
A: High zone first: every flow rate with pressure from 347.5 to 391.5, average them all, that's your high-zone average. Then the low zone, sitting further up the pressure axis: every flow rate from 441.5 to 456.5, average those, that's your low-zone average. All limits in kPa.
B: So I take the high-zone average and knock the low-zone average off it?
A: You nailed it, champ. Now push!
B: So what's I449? 0.42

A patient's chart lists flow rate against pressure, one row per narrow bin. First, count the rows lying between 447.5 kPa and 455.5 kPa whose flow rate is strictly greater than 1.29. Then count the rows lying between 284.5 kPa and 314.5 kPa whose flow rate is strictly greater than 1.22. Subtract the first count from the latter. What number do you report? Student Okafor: 27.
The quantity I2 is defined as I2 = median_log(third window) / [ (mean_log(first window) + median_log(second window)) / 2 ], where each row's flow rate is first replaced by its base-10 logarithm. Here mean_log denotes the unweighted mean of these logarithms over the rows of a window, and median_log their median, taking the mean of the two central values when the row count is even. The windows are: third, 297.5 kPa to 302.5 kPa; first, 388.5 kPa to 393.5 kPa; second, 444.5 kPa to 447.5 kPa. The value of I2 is 1.3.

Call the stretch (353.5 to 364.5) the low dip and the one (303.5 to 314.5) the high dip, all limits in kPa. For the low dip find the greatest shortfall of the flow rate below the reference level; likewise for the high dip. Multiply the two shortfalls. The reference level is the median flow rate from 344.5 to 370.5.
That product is 0.027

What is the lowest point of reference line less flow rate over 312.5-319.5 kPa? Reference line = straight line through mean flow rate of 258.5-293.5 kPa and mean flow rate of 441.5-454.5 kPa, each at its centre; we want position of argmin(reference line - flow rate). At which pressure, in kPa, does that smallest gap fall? 317.0 kPa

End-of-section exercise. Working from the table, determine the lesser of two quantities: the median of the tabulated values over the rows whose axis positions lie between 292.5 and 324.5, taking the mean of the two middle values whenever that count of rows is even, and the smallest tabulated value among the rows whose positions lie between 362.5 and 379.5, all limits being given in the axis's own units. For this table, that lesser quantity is 1.33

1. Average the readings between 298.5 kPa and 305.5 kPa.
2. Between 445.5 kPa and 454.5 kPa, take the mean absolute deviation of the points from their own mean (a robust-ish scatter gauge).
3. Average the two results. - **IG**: 0.71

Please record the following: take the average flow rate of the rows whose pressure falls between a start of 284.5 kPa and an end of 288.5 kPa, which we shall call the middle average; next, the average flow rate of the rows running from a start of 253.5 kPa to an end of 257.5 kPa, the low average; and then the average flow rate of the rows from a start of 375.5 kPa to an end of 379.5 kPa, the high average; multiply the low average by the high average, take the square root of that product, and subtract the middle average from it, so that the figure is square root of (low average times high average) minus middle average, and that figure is 0.06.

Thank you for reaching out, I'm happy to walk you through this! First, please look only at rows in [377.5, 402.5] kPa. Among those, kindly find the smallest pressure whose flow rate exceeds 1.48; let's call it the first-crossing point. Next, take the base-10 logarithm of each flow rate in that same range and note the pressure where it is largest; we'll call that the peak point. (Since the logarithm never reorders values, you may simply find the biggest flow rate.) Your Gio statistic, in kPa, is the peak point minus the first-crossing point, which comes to 9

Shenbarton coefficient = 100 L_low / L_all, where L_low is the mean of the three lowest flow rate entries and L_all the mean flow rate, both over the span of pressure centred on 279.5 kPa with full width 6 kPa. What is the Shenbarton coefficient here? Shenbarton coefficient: 98.6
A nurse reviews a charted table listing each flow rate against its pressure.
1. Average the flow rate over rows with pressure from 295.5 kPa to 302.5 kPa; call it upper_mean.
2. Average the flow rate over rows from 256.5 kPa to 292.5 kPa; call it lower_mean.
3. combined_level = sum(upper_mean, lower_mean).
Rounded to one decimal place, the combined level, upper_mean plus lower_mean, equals 2.5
